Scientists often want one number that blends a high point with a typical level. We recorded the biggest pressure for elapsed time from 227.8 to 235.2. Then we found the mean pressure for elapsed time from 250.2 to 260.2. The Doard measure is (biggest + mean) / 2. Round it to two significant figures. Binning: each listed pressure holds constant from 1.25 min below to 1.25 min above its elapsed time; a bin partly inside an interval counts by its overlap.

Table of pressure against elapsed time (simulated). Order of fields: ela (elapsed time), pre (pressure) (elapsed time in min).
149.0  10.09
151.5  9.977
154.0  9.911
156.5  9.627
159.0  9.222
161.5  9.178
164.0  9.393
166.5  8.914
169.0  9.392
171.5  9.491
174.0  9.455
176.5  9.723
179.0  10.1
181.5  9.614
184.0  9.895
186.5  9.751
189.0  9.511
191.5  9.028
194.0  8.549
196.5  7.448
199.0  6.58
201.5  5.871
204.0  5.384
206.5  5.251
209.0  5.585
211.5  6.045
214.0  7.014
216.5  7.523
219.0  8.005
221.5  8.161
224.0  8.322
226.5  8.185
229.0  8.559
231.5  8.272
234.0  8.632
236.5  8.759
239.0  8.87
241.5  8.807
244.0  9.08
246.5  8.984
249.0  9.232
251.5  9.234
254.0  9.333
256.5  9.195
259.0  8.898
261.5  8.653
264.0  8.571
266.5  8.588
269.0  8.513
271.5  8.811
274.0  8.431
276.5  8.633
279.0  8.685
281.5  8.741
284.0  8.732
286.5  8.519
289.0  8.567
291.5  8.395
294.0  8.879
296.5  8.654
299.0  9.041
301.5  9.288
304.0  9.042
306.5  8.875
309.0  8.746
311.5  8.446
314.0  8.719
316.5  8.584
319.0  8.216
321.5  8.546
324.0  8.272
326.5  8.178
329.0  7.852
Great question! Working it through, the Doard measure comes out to 8.9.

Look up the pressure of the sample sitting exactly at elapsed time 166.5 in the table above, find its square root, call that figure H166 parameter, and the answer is 2.99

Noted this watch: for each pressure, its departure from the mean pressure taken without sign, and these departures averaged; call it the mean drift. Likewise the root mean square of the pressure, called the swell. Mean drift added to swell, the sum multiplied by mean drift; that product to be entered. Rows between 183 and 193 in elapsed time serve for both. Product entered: 2.7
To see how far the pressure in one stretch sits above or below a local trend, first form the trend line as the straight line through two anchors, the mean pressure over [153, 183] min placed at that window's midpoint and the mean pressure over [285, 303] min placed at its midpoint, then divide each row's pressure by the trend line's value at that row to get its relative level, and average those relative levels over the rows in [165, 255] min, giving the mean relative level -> 0.90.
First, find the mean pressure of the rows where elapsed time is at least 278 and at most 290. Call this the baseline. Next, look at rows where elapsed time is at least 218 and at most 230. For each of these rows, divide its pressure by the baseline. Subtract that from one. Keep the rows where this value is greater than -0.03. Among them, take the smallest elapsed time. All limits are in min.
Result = 219.0 min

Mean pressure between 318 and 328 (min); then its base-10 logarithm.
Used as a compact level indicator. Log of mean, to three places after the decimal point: 0.919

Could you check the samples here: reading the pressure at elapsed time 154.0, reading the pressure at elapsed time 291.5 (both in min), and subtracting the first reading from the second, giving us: -1.5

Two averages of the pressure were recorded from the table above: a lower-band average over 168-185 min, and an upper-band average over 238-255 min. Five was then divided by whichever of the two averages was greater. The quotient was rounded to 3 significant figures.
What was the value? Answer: 0.517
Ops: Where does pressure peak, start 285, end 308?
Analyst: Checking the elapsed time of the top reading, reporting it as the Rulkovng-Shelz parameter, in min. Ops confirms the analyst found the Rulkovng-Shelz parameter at 301.5 min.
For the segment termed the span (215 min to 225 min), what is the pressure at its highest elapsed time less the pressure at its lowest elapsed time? 0.8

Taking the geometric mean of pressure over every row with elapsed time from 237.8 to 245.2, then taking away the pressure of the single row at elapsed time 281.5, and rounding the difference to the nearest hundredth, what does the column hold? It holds 0.18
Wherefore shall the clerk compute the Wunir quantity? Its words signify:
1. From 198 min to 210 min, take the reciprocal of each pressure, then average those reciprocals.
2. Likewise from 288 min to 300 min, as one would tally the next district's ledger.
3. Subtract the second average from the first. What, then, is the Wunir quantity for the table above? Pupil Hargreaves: 0.06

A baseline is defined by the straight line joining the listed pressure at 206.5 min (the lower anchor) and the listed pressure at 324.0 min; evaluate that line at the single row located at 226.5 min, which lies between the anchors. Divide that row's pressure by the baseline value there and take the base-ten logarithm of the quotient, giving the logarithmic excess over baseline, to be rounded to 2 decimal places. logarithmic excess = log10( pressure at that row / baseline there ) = 0.15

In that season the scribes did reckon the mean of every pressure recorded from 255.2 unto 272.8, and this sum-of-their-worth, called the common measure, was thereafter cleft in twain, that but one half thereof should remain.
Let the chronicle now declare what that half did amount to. 4.4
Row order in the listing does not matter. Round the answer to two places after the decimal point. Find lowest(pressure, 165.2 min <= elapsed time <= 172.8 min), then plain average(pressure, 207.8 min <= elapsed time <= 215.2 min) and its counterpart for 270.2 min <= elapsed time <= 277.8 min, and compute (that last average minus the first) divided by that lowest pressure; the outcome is 0.27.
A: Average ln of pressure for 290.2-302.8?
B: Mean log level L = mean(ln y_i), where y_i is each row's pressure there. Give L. 2.18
